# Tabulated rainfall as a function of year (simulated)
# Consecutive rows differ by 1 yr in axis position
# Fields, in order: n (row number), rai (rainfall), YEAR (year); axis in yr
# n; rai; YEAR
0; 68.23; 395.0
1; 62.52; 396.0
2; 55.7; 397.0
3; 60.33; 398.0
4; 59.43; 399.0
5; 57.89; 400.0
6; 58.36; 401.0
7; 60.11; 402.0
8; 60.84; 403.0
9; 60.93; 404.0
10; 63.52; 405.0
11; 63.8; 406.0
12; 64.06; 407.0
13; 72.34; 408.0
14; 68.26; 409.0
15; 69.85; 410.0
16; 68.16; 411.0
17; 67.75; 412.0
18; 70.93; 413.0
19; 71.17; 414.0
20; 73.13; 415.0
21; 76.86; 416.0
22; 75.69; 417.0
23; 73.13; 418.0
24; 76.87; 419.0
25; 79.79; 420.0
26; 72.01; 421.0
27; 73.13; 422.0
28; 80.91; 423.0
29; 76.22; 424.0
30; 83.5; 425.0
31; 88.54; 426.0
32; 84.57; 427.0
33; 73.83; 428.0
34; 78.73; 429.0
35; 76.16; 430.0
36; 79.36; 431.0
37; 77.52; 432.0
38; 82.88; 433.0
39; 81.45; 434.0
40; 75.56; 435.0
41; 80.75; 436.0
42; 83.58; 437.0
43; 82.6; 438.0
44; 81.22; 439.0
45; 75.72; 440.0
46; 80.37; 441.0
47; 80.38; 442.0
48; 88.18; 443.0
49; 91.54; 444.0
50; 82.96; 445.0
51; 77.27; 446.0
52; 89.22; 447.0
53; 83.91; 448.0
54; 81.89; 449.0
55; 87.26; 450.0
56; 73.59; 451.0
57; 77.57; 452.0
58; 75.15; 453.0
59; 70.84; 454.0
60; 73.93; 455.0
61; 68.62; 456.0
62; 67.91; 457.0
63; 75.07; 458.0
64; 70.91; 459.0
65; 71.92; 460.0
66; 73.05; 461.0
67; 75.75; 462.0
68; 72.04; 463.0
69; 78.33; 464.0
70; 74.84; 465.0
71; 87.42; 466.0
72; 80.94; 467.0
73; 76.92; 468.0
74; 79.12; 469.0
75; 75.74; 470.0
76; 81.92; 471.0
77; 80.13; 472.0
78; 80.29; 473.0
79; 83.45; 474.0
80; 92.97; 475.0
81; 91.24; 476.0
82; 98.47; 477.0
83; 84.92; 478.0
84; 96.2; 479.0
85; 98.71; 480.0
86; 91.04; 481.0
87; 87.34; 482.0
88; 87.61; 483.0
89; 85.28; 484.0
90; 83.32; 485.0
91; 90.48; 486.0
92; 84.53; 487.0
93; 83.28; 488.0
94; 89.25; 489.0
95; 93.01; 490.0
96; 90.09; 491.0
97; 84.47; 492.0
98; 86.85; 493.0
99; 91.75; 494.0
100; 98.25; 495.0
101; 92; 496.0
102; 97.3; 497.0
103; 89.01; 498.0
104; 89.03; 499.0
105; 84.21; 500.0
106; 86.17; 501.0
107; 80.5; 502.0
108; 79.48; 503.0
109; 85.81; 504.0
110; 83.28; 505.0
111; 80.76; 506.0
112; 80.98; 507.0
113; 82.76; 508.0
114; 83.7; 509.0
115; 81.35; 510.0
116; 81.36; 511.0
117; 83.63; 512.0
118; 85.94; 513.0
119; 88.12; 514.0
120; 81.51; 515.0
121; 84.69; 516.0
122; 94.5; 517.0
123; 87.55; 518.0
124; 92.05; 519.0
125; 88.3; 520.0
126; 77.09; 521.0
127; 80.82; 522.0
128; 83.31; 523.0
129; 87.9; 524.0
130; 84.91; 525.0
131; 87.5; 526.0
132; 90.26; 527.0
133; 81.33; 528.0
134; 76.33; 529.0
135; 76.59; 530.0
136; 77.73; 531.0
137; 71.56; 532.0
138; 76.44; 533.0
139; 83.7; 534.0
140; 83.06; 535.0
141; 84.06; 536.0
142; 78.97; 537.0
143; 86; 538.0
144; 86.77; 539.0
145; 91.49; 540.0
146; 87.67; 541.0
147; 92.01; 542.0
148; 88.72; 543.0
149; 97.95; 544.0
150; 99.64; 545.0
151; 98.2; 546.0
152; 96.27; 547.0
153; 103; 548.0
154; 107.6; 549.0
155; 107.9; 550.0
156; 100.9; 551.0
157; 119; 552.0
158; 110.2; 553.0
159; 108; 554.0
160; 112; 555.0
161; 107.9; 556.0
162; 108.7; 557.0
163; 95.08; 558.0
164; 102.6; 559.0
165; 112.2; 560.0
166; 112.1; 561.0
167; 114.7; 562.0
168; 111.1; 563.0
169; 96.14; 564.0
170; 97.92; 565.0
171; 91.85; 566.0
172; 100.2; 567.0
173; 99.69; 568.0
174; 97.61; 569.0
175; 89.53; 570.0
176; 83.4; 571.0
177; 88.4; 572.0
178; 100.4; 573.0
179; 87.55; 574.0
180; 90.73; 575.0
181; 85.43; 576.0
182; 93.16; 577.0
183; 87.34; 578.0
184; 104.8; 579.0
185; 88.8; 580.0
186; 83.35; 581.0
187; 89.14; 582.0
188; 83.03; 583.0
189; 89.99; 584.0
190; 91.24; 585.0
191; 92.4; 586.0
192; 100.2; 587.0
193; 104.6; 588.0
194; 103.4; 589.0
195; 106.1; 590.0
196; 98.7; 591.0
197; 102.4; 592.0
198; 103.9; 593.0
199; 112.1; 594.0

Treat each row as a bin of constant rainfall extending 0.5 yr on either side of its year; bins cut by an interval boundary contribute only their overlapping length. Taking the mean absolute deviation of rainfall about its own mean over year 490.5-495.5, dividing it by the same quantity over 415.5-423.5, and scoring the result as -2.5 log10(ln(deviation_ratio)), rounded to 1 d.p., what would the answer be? 1.0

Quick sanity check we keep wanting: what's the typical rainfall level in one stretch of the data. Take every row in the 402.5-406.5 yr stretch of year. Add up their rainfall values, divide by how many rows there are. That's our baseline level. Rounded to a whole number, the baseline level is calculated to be 62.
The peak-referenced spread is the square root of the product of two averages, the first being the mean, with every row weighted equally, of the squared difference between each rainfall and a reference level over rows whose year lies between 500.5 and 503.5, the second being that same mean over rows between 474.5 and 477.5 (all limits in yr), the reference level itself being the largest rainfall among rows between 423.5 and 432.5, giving 46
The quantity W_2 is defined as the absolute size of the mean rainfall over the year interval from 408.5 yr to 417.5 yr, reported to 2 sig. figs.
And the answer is 71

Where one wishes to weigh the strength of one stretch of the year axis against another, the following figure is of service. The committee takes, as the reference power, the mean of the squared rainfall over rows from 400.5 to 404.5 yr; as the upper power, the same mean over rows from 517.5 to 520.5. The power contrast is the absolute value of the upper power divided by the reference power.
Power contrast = 2.21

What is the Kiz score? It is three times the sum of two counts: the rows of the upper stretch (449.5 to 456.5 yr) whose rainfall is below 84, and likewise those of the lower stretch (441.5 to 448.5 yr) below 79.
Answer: 21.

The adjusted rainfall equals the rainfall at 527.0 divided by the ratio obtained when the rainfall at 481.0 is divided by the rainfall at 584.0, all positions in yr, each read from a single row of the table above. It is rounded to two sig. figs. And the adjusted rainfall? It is 89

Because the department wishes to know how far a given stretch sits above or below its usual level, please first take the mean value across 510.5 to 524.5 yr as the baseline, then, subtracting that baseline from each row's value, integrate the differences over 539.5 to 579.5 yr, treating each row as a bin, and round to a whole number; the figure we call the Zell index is 560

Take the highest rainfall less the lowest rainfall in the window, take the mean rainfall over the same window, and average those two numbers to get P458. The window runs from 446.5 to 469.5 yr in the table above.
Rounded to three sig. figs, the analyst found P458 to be 49.1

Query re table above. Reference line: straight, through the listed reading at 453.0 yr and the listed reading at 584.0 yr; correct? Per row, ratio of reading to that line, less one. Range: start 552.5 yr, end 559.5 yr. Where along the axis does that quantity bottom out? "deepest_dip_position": 558.0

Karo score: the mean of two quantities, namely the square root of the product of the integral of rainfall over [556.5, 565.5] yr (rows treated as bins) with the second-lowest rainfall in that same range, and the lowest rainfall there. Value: 199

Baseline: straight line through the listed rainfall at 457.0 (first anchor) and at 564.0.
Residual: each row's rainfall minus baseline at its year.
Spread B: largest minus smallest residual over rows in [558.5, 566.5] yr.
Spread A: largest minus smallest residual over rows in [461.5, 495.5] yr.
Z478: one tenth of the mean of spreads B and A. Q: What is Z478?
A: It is 2.3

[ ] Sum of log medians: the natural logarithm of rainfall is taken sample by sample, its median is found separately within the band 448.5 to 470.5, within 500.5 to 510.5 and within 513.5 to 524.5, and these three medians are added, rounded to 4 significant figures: 13.20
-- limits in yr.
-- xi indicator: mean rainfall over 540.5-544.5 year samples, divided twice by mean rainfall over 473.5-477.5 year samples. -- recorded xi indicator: 0.011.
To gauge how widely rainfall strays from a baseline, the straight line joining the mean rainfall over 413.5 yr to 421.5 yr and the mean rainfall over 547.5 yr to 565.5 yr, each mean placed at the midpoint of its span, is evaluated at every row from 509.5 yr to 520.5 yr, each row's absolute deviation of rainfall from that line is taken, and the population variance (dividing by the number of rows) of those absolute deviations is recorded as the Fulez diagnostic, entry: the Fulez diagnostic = 14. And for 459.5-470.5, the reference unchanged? 12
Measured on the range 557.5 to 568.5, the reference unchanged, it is 19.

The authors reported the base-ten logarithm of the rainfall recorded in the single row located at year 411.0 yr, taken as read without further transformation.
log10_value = 1.83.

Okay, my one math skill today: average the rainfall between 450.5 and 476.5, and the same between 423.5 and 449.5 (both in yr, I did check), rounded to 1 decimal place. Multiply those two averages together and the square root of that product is 79.3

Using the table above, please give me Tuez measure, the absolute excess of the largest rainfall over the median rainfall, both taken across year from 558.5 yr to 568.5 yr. 13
